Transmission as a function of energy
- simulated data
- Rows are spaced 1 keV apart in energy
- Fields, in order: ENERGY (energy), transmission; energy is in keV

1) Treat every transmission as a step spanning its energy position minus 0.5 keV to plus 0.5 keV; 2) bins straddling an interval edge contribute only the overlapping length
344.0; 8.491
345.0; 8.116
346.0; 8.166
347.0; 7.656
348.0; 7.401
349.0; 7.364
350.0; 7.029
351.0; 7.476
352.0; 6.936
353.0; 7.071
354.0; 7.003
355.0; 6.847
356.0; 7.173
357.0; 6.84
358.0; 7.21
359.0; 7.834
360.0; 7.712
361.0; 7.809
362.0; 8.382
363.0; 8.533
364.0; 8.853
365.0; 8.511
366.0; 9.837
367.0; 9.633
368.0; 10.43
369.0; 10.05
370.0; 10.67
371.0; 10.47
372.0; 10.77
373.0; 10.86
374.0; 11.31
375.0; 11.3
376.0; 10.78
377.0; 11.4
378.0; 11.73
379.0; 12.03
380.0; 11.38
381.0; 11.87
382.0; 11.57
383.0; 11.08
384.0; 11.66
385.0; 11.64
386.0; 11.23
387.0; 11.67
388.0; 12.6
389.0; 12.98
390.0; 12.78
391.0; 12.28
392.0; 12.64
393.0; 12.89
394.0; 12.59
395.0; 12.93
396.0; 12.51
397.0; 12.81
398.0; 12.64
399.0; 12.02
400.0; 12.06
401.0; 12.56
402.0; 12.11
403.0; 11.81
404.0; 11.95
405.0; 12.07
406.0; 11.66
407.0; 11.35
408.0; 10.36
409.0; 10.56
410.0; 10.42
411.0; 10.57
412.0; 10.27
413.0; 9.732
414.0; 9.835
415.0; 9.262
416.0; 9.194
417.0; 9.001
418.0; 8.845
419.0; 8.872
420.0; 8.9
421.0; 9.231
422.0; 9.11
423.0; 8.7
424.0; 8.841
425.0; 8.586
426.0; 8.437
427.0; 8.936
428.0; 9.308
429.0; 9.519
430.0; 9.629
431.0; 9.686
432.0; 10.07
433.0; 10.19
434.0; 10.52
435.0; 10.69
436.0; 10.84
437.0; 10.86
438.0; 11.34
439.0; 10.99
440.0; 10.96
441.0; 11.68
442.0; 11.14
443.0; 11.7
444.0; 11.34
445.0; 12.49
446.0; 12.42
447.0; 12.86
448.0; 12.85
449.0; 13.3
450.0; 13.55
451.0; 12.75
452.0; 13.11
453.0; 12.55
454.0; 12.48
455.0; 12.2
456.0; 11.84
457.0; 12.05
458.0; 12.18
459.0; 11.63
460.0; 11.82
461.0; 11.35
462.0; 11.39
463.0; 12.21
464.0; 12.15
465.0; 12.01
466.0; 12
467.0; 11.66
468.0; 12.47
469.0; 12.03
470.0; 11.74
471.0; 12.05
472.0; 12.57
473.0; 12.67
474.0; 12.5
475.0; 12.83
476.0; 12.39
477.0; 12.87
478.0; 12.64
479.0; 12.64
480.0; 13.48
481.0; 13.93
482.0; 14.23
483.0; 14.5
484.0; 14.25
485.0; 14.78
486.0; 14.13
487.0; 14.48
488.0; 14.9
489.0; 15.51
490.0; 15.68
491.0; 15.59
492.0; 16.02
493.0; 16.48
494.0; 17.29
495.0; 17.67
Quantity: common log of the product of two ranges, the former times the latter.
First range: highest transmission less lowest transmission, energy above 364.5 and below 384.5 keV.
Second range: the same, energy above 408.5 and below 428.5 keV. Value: 0.88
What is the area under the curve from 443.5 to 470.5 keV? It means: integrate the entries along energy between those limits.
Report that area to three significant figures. 330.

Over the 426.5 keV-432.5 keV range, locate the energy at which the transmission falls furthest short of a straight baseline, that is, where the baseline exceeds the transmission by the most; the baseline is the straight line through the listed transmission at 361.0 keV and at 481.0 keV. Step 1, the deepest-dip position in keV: 427.0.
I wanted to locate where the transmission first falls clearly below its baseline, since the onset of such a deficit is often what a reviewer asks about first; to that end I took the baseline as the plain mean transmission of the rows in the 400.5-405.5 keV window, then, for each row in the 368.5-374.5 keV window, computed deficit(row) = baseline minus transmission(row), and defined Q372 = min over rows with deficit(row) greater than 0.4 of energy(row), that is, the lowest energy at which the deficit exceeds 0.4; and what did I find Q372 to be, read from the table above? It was 369.0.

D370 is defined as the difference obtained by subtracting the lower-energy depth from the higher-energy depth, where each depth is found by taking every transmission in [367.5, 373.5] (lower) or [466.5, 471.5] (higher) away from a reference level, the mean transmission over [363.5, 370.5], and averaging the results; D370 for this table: -1.4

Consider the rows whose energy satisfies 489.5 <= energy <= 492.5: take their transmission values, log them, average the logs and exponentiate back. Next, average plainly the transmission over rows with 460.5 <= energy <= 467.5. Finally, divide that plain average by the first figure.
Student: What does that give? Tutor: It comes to 0.75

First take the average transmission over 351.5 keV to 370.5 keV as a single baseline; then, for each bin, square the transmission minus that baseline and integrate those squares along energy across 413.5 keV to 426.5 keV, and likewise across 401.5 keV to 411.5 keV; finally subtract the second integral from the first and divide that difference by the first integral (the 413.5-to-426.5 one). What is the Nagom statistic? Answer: -11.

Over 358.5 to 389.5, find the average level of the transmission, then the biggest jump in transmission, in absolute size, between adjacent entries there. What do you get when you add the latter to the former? 11.9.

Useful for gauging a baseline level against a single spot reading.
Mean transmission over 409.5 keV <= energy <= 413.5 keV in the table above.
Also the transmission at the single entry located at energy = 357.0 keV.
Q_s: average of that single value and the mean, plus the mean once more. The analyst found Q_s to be 18.8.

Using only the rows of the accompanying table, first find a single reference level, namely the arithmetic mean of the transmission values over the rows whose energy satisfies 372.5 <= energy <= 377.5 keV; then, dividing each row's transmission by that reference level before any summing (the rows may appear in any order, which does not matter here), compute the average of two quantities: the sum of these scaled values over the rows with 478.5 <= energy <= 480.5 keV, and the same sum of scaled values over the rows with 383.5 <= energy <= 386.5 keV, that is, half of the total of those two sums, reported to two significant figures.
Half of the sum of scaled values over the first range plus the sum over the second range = 2.7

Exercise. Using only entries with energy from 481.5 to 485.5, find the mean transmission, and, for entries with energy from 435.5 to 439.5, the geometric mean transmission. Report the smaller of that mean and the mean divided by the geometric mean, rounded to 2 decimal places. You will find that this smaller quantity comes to 1.31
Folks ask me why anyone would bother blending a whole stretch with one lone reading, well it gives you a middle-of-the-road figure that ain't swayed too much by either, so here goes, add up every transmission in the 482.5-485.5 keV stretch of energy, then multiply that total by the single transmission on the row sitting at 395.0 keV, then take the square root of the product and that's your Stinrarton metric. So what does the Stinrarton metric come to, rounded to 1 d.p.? 23.7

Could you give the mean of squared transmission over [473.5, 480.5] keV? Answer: 163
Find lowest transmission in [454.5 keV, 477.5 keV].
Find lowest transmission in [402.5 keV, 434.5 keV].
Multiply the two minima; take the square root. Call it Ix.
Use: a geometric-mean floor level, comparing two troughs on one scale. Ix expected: 9.8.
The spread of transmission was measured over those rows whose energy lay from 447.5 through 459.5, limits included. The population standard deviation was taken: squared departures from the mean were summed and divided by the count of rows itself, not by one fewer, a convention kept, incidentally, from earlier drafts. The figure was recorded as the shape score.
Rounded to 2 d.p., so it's 0.57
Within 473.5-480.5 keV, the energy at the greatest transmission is 480.0 keV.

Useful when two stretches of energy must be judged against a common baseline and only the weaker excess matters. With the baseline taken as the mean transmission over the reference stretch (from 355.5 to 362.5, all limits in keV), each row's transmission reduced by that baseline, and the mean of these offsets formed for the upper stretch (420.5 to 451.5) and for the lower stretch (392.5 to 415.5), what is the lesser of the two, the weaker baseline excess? 3.2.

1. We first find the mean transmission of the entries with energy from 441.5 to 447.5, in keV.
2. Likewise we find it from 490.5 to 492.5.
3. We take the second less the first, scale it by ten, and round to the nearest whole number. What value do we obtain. 38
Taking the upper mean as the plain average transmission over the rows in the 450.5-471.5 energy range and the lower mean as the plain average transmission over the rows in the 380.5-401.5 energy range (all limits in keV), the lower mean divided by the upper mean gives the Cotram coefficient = 1.01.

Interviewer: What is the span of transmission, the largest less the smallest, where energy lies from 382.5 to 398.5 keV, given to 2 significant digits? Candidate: 1.9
